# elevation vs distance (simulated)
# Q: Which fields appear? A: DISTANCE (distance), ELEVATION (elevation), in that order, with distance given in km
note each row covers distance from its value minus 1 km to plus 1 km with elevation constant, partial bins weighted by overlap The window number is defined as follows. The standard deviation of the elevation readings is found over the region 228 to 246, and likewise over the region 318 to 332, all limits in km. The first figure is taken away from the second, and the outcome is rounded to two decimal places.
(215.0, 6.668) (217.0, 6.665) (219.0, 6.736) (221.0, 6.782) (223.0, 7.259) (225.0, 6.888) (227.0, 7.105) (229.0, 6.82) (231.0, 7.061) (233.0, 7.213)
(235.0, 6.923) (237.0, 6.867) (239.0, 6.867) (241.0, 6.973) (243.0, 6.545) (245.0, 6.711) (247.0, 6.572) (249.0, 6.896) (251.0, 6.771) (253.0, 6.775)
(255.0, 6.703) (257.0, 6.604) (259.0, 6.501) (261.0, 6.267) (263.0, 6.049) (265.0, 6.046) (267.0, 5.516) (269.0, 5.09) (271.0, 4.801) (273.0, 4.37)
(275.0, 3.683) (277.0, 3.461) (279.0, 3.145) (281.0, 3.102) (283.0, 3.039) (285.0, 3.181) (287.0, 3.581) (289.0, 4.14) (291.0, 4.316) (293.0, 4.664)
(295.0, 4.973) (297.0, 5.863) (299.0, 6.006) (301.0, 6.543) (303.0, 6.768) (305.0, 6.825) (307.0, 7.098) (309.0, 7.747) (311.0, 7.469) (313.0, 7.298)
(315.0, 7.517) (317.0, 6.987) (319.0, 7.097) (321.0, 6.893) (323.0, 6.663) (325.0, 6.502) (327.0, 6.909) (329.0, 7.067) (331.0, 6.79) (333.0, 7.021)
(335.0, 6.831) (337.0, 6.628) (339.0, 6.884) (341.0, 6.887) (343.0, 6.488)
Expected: 0.02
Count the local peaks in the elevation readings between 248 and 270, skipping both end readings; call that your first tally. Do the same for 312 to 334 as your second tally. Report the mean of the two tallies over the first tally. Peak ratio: 2.00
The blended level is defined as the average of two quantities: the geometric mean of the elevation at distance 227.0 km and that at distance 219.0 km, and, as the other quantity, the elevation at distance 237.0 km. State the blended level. 6.89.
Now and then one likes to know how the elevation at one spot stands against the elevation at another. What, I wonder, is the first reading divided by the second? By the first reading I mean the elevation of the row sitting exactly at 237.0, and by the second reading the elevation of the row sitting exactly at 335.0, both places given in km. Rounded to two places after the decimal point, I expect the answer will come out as 1.01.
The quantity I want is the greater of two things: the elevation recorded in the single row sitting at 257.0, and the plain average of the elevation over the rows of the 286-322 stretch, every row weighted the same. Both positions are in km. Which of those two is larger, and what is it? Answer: 6.60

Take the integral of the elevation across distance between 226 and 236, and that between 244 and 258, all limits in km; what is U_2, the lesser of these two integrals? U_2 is 70.2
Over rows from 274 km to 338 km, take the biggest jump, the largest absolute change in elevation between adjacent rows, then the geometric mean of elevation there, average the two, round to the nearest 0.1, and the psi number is 3.2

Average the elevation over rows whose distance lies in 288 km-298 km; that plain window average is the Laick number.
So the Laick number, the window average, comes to 4.8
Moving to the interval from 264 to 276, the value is 4.9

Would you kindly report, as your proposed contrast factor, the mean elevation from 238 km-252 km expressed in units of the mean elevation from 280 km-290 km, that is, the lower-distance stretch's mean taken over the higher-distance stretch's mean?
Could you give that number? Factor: 1.98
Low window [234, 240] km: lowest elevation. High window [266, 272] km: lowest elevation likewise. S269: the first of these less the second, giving 2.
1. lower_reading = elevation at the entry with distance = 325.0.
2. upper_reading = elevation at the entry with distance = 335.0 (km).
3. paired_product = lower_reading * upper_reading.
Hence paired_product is 44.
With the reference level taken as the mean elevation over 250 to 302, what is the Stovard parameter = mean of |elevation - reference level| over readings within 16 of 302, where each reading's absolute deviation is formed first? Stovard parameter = 1.51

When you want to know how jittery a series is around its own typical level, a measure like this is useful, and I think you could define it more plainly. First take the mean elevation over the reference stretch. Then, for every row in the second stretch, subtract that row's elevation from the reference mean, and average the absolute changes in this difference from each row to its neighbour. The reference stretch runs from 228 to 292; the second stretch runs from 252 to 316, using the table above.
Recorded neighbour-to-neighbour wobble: 0.29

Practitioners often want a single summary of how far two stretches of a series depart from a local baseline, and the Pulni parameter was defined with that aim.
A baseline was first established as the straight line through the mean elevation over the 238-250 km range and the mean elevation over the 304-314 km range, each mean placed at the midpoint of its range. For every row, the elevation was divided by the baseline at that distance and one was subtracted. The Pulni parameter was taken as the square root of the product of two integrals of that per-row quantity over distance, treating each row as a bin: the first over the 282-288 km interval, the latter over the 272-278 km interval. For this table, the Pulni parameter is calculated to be 3.0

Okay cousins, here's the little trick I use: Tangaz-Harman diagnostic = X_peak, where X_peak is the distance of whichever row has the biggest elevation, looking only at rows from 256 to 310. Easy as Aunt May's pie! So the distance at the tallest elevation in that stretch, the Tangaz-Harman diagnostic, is 309.0 km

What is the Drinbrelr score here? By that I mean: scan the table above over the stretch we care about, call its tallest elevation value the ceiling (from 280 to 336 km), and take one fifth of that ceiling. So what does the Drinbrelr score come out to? 1.55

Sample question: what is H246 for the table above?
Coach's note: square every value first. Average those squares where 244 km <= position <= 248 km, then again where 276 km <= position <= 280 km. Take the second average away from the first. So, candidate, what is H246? 33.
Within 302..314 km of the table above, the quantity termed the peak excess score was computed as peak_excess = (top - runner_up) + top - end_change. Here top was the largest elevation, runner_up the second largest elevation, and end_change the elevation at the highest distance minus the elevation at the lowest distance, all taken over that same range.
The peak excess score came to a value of 7.5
